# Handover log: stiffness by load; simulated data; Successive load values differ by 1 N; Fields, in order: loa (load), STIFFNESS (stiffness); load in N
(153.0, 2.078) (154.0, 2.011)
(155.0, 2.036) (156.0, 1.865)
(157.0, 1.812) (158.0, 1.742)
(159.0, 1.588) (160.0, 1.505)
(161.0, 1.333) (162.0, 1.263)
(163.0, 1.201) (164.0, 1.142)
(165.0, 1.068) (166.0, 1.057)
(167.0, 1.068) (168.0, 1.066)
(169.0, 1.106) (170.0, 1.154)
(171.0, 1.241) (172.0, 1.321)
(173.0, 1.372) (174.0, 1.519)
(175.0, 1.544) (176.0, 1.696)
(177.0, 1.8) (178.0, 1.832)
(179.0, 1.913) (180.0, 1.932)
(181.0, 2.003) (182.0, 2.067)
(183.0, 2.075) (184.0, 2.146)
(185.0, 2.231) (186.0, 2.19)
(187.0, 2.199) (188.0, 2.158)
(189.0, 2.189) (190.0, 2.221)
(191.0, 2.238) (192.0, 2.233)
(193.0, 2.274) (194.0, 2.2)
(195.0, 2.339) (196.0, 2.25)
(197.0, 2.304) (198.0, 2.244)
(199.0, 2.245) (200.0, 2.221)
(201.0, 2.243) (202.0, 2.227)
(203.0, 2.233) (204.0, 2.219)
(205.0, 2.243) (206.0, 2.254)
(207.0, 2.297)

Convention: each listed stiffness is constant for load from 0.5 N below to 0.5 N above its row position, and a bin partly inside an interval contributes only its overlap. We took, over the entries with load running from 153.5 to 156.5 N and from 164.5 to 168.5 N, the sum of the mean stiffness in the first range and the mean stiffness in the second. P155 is 3.0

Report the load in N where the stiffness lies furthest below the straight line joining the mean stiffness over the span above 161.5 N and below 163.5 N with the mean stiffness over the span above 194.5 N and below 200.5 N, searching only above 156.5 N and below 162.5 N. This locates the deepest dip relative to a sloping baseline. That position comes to 162.0 N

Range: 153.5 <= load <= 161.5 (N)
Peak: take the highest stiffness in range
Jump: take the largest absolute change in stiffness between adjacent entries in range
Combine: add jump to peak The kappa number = 2.21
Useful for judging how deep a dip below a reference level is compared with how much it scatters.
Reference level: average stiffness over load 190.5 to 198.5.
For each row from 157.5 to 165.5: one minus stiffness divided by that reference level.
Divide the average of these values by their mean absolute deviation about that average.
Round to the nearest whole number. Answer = 5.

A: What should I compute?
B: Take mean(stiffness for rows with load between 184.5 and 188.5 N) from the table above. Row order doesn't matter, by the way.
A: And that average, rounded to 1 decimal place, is 2.2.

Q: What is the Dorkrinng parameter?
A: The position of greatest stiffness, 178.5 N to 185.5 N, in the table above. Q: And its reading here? 185.0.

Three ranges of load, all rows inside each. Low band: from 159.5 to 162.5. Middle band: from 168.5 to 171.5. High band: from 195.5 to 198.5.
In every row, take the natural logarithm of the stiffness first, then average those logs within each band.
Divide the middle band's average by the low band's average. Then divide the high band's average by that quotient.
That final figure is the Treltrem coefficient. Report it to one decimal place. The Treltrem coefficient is 1.7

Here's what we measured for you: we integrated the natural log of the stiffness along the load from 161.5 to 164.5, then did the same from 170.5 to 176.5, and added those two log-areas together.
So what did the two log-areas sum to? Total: 2.7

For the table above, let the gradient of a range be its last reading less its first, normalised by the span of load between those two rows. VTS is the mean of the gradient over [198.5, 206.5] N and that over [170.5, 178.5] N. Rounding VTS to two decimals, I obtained 0.04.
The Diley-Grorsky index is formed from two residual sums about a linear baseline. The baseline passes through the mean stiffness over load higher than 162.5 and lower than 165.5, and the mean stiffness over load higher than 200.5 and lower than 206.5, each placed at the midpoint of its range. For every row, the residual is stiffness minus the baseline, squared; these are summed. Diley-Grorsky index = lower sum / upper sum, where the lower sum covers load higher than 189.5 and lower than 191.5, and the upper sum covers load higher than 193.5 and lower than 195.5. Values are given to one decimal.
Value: 1.5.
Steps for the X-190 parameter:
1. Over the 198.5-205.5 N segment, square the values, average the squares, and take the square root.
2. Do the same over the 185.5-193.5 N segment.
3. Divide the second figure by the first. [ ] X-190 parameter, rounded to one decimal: 1.0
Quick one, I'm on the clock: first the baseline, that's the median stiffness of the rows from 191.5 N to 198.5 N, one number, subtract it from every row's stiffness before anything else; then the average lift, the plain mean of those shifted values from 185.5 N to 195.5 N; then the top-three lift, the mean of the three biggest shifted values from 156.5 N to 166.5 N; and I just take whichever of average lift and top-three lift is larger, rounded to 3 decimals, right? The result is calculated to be -0.026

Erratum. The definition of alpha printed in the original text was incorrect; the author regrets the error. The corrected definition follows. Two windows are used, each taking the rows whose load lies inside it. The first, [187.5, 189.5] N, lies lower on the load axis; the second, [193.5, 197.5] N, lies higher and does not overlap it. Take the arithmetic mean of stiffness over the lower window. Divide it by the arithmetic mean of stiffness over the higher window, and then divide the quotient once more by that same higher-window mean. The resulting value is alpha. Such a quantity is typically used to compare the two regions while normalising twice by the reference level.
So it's 0.42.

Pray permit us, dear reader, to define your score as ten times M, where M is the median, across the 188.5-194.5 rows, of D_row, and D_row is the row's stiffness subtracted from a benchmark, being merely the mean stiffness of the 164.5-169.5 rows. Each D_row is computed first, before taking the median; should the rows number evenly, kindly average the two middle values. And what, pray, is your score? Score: -11.5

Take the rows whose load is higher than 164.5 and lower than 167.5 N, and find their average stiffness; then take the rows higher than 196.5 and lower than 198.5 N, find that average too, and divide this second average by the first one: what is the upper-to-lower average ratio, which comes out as 2.1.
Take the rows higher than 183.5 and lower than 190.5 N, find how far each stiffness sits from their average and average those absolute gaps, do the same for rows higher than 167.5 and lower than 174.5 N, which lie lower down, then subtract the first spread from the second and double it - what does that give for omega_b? 0.212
